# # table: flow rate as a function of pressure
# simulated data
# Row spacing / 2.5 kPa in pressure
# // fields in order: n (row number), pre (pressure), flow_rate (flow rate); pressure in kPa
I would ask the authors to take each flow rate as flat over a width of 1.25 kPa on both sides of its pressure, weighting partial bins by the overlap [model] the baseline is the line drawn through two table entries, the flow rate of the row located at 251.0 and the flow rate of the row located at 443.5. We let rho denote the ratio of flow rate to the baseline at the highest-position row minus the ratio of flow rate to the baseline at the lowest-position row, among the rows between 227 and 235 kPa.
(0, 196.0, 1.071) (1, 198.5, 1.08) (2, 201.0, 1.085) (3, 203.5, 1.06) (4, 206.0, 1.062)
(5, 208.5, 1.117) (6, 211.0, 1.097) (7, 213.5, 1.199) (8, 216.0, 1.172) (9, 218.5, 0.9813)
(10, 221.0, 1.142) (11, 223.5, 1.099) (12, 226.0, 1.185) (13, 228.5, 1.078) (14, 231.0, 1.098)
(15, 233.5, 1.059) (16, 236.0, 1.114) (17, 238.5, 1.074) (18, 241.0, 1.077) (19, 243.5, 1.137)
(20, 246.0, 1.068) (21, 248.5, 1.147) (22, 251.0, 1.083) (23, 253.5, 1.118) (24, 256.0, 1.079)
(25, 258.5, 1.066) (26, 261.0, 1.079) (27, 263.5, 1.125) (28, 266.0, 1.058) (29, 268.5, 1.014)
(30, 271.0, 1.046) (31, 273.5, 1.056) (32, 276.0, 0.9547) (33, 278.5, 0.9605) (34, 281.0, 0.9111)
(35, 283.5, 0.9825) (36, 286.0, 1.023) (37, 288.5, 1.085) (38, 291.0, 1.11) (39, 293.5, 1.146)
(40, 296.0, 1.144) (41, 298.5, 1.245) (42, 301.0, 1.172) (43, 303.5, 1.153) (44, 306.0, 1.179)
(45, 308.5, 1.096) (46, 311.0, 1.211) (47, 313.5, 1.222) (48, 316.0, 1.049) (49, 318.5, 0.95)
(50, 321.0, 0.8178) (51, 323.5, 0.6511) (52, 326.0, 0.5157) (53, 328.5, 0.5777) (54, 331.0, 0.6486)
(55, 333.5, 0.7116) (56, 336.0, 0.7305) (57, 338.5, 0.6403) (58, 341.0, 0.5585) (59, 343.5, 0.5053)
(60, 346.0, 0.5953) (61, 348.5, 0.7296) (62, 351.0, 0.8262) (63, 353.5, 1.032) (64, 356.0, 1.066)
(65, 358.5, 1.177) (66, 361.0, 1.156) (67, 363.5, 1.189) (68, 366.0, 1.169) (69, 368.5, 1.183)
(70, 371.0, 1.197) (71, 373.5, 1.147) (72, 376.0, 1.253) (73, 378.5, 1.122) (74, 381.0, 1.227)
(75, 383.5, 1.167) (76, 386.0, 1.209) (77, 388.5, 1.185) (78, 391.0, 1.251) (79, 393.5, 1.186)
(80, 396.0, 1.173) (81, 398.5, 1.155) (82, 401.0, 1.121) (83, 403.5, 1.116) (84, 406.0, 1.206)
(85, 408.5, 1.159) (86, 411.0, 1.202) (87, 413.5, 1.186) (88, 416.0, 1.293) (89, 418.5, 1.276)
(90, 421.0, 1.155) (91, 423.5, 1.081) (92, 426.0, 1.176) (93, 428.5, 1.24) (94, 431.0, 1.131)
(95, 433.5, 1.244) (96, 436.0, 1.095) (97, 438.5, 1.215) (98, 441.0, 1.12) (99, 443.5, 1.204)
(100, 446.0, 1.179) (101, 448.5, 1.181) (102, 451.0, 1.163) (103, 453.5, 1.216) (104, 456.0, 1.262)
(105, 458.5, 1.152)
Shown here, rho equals -0.02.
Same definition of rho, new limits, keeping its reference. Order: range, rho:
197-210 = 0.03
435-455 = 0.09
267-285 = -0.04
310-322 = -0.35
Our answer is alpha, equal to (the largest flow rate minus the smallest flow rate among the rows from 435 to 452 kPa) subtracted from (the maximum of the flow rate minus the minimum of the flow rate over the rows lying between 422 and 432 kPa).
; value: 0.04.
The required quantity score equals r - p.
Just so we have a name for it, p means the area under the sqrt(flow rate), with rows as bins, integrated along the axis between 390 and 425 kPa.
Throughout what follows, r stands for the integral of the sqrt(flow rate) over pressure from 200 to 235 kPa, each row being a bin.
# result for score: -1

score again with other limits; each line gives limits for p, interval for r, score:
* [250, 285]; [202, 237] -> 1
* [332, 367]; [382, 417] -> 6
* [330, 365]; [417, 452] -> 6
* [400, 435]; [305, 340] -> -6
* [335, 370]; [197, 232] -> 4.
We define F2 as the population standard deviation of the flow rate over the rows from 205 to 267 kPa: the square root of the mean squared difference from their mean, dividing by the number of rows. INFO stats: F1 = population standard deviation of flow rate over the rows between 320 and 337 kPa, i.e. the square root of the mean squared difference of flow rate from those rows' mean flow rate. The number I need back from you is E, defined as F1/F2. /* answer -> 2.0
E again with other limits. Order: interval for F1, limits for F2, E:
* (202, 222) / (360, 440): 1.3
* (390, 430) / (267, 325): 0.4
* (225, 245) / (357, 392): 1.1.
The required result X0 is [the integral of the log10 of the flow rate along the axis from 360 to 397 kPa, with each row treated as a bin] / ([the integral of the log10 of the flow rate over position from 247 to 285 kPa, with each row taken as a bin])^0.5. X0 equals 3.3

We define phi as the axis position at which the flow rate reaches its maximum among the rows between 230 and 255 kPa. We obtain 248.5 kPa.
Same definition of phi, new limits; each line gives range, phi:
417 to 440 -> 418.5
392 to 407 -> 406.0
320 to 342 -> 321.0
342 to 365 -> 363.5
